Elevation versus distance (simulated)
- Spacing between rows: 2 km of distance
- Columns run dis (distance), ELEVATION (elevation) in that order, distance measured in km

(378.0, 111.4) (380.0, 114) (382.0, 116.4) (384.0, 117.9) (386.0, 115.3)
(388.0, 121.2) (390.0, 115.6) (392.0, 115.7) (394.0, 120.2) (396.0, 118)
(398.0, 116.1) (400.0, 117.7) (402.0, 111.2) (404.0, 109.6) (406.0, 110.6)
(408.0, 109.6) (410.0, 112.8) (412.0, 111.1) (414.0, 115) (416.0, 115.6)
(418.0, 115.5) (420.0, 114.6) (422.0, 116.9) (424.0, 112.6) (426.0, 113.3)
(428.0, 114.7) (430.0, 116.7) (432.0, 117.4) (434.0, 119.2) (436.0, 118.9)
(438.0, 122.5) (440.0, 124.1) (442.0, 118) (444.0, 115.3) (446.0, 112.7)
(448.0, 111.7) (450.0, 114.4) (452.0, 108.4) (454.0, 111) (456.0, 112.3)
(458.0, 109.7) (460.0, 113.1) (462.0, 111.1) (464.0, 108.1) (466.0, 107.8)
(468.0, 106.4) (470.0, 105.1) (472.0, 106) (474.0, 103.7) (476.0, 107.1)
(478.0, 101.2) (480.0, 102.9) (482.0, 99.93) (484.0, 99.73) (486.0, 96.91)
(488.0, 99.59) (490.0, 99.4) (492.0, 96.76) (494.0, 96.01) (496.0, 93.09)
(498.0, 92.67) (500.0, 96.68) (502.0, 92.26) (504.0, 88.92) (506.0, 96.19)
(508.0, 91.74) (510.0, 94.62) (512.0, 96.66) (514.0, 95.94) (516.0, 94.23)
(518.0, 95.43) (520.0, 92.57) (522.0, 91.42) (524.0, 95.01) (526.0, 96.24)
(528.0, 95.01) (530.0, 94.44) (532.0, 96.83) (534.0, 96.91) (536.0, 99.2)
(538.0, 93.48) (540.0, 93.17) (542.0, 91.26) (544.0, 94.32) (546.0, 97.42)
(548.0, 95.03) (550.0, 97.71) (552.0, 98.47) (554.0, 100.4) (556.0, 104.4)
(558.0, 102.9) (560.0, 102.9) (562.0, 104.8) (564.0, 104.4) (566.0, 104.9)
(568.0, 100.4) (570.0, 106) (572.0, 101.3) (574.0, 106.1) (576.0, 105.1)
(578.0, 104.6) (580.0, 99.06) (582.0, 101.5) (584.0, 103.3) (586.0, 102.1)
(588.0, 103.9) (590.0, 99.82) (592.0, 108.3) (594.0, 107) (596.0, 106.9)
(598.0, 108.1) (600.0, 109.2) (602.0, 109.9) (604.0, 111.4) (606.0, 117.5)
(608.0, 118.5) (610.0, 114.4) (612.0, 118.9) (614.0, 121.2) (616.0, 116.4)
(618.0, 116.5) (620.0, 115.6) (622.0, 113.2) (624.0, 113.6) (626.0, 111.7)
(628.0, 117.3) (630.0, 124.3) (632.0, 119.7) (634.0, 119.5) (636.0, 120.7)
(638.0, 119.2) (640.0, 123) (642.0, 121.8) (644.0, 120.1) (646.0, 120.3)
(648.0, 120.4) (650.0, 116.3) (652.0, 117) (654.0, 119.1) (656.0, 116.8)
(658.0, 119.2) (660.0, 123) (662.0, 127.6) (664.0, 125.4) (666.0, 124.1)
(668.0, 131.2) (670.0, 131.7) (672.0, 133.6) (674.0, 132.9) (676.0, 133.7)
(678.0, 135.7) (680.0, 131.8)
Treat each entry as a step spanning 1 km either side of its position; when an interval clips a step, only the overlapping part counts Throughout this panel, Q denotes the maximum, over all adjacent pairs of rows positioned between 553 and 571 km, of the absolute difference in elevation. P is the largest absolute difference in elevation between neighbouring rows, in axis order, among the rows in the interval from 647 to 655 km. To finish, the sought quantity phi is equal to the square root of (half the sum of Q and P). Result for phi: 2.20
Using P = 4.1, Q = 5.60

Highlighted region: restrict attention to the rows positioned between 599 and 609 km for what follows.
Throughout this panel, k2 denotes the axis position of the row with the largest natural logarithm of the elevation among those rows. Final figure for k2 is 608.0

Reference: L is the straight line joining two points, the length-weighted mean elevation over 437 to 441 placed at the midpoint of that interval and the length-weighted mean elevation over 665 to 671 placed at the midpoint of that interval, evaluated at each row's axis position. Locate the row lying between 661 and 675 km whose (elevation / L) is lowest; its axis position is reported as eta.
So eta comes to 666.0 km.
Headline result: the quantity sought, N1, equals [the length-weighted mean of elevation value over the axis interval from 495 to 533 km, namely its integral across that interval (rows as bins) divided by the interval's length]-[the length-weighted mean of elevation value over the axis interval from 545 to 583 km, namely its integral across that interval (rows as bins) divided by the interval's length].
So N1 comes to -8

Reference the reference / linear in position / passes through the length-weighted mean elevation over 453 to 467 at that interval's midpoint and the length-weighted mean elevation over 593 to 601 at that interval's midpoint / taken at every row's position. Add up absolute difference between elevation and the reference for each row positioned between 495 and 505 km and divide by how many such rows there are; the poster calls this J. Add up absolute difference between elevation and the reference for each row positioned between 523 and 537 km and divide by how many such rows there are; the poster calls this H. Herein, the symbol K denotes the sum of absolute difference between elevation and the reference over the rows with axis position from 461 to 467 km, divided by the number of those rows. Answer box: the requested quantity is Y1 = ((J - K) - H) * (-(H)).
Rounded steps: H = 13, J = 17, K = 2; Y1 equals -29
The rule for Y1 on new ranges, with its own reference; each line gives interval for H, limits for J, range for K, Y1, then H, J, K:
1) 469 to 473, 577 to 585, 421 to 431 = 11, 5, 6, 4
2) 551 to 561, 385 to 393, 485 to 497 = 98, 7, 5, 13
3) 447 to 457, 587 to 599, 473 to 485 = 13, 2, 2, 8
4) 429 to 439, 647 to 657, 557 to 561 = 20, 8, 11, 6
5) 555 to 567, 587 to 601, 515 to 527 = 77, 4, 2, 15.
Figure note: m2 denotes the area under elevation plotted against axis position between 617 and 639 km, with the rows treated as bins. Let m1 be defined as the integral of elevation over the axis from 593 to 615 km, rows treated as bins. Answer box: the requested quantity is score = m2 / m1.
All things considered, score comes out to 1.04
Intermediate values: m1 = 2486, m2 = 2583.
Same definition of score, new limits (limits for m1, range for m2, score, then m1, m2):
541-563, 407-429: 1.15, 2179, 2503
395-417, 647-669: 1.07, 2495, 2680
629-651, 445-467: 0.92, 2651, 2441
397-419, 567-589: 0.91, 2490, 2267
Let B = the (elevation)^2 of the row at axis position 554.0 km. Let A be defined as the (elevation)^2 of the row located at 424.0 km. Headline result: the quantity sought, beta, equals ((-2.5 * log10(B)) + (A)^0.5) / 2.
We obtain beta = 51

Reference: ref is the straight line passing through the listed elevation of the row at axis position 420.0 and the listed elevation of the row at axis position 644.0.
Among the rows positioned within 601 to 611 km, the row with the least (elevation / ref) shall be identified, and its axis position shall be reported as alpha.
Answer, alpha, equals 602.0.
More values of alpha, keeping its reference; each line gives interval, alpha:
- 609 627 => 626.0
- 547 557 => 548.0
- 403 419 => 408.0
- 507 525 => 522.0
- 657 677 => 658.0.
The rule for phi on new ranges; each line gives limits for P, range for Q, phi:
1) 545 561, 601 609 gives 2.25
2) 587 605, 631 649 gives 2.48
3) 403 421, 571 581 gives 2.17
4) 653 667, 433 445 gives 2.31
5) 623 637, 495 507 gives 2.67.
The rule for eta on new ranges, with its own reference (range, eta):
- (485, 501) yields 498.0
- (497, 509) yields 504.0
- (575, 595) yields 580.0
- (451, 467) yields 466.0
